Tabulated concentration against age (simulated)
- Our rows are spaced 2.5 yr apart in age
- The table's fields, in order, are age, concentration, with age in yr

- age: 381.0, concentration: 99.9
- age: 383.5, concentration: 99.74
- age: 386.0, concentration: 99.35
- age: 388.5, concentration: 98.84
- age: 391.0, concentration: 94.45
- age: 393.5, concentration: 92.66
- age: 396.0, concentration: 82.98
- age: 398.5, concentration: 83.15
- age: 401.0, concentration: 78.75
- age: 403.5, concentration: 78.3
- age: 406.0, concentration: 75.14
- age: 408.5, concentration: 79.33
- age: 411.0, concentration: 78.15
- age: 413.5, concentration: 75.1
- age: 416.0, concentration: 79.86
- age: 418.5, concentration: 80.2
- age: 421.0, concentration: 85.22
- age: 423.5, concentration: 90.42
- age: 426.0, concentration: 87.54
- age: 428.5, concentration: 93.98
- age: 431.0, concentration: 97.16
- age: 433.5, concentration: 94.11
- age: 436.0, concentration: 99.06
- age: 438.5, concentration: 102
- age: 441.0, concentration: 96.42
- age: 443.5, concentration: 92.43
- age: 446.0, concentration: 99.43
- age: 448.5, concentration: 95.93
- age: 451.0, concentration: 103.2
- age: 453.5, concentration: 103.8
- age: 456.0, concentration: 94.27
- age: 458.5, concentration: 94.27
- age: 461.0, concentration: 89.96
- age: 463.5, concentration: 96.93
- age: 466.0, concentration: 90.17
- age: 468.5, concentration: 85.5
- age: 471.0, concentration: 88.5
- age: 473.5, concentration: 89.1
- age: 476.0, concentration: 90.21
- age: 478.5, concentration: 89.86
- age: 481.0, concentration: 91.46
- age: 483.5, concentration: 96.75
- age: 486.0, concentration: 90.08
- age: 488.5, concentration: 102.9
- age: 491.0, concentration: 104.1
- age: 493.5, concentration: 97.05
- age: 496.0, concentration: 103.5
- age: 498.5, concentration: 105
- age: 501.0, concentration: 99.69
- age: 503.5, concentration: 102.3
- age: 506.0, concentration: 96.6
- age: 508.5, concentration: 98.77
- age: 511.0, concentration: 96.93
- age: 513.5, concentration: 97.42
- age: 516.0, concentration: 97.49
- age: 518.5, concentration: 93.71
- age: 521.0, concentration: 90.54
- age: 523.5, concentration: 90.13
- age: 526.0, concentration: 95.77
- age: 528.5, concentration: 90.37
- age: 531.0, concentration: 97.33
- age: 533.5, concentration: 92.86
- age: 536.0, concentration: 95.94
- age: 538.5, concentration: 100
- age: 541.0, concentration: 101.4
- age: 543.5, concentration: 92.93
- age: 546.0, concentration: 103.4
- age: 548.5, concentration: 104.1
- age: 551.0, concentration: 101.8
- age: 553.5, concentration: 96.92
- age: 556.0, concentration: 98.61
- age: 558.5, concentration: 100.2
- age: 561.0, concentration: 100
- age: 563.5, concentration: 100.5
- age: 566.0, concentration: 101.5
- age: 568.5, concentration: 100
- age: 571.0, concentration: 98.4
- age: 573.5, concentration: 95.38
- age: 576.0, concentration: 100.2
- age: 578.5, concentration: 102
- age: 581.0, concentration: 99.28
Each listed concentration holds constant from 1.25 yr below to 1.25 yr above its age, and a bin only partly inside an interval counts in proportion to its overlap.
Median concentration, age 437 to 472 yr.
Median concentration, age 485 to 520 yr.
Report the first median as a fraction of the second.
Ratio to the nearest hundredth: 0.97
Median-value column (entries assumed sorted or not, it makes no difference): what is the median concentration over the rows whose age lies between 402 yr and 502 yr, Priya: 93.2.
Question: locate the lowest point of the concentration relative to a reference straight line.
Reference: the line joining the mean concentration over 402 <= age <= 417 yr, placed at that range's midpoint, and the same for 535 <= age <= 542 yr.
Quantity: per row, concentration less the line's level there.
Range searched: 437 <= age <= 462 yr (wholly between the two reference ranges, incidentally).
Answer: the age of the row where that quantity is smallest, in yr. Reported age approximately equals 461.0 yr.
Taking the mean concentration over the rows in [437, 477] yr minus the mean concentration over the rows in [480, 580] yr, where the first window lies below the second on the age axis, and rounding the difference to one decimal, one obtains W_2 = -3.6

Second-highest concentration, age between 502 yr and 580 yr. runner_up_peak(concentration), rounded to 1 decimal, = 103.4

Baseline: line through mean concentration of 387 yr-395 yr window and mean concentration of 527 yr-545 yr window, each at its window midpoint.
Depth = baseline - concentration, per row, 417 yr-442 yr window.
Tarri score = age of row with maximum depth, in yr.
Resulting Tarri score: 418.5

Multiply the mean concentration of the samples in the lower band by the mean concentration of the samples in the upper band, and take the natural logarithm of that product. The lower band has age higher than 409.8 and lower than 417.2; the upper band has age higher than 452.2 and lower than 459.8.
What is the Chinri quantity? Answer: 8.93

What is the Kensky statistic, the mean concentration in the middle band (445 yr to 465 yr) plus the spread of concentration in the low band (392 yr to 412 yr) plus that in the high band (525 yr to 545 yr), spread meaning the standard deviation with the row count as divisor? 106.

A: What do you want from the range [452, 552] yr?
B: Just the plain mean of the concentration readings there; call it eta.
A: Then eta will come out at 96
